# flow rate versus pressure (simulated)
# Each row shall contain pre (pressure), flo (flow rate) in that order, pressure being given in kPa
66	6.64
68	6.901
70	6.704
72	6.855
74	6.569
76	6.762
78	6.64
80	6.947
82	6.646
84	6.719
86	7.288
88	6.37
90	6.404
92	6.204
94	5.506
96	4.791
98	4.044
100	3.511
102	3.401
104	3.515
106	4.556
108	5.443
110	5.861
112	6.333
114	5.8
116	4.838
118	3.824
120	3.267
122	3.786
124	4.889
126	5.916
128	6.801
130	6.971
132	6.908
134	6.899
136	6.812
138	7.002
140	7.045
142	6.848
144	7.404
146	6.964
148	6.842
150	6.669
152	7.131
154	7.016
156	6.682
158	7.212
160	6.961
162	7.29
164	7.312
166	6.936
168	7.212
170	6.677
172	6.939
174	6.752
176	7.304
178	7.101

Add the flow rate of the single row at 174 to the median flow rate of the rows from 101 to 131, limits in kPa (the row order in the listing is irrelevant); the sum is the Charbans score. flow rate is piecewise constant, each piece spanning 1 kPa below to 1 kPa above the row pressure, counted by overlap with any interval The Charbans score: 11.6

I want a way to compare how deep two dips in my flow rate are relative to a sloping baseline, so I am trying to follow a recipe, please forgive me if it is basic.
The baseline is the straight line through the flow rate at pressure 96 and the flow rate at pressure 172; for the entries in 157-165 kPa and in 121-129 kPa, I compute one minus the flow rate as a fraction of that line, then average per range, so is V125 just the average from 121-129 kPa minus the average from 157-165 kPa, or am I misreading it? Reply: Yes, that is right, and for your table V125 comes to 0.13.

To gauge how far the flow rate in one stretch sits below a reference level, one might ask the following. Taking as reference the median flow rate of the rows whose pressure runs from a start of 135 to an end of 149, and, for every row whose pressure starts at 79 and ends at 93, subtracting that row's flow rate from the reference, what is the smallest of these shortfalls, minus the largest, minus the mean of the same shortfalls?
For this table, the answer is -1.4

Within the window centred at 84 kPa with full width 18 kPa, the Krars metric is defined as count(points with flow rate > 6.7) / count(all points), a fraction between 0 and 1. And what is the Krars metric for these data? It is 0.44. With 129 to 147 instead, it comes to 1.00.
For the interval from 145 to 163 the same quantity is 0.78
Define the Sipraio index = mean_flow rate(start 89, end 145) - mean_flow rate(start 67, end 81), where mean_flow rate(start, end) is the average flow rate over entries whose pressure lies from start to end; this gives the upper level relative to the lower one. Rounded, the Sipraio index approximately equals -1.2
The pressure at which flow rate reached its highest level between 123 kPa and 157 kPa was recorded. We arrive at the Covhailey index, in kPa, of 144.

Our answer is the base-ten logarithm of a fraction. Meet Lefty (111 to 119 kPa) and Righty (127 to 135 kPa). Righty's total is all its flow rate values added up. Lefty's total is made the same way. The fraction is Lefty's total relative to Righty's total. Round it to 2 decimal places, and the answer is -0.12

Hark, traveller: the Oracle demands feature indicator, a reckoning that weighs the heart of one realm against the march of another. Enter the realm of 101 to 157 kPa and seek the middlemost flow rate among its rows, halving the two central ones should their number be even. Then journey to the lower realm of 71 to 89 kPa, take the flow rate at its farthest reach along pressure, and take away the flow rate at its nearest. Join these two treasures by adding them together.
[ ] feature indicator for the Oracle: 6.2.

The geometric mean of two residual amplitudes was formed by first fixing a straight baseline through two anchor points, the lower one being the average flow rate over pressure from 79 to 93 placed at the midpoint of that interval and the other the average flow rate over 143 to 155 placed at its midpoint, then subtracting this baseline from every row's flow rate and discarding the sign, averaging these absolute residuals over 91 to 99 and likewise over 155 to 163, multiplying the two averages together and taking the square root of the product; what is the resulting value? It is 0.57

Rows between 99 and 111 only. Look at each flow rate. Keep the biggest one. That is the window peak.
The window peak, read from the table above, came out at 5.861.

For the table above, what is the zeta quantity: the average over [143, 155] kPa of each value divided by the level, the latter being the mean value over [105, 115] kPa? 1.251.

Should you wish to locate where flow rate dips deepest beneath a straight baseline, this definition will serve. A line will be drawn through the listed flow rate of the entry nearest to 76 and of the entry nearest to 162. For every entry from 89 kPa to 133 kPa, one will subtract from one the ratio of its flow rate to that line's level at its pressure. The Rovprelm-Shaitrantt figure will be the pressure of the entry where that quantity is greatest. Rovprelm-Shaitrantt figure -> 120 kPa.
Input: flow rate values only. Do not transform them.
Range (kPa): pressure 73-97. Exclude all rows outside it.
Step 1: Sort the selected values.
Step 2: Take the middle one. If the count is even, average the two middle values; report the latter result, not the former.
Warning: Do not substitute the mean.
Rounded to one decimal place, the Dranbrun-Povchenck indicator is 6.6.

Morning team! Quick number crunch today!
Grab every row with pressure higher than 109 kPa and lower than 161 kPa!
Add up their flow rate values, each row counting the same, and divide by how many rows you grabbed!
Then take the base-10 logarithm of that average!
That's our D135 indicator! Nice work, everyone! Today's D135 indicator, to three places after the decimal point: 0.796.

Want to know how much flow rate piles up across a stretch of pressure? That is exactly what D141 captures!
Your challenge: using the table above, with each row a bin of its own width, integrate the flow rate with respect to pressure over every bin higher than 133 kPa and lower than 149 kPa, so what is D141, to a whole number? 112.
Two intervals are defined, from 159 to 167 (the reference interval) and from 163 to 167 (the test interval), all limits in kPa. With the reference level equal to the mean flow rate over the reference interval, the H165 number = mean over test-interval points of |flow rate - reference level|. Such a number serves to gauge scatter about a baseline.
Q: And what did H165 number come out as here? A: 0.19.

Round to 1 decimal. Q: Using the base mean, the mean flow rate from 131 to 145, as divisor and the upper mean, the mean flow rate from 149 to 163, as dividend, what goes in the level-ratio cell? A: 1.0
